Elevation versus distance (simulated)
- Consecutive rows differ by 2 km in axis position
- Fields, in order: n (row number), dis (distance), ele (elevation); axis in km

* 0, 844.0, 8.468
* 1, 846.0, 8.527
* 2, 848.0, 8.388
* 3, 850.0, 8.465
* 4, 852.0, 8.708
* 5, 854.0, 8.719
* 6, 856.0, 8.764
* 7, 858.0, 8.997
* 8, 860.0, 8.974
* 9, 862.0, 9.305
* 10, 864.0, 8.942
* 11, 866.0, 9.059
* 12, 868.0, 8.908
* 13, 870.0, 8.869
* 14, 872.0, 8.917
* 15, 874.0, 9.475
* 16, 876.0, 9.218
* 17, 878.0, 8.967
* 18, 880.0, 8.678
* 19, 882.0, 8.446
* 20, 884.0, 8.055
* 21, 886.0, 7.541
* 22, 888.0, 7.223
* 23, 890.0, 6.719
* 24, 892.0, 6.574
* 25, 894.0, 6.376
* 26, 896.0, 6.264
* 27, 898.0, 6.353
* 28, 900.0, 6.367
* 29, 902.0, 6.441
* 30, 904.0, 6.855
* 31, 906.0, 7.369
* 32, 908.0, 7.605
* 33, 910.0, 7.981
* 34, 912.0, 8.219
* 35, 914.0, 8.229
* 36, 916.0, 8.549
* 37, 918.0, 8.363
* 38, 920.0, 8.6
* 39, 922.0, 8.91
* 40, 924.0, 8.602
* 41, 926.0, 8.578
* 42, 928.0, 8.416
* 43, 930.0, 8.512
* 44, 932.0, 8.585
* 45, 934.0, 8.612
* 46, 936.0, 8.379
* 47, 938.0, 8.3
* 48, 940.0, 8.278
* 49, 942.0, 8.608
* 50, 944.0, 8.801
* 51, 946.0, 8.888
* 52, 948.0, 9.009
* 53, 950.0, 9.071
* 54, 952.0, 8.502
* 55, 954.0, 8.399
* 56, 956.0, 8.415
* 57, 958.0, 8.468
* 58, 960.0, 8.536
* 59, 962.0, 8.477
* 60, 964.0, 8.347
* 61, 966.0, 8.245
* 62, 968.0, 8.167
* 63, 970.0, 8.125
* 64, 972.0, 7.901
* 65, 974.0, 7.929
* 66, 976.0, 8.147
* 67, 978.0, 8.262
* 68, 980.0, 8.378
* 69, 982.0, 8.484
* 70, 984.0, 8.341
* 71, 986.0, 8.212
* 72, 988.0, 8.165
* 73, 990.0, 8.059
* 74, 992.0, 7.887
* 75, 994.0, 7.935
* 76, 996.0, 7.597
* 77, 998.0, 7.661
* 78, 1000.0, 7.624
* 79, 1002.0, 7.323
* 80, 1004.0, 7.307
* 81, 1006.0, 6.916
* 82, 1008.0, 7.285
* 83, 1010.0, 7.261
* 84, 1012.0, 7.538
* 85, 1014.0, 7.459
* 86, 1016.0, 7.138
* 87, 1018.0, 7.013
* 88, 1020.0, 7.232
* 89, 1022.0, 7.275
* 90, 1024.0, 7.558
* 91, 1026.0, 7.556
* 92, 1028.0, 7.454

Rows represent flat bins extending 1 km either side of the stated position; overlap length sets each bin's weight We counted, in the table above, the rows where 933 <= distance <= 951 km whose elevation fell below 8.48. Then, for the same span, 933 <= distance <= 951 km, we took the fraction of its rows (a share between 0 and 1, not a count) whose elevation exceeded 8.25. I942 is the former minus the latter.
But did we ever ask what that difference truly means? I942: 2.0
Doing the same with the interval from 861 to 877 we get -1.0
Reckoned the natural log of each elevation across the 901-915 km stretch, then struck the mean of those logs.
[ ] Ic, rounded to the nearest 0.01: 2.01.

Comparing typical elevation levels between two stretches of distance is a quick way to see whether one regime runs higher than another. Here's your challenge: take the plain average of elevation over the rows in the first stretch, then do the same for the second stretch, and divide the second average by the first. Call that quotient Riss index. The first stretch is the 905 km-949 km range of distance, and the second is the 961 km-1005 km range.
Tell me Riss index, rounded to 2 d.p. 0.95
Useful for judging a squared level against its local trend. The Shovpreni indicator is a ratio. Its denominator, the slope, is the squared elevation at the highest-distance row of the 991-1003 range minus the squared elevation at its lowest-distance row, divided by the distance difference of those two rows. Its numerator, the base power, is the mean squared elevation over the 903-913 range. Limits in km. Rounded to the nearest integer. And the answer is -68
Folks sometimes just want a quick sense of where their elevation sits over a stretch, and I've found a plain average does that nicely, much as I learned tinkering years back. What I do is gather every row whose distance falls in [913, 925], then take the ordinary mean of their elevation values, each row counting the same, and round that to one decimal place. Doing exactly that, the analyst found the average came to 8.5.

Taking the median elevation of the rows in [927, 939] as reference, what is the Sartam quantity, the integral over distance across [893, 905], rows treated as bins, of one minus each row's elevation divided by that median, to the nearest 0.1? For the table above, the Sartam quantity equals 2.9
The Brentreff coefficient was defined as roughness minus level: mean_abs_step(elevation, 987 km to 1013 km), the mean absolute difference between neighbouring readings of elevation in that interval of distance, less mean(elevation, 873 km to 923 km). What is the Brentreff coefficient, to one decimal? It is -7.6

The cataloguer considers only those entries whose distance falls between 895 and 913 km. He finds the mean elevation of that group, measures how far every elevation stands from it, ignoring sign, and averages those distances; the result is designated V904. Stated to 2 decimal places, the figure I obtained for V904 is 0.66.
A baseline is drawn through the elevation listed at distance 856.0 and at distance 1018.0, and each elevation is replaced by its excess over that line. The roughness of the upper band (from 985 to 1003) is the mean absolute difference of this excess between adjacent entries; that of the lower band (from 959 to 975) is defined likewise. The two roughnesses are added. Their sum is 0.21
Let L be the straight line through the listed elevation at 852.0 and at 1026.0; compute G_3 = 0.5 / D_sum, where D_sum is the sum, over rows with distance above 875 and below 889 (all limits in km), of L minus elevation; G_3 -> 0.3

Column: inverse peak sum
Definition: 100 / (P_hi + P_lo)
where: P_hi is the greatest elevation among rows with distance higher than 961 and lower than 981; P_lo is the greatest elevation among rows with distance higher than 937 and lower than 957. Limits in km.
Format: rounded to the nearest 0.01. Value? 5.70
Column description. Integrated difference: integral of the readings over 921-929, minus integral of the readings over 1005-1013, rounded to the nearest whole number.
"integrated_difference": 11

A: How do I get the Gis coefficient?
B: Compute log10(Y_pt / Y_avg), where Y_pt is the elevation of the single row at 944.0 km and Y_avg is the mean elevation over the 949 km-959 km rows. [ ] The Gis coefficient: 0.012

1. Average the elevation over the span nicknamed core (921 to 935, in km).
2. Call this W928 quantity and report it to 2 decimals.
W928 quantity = 8.60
